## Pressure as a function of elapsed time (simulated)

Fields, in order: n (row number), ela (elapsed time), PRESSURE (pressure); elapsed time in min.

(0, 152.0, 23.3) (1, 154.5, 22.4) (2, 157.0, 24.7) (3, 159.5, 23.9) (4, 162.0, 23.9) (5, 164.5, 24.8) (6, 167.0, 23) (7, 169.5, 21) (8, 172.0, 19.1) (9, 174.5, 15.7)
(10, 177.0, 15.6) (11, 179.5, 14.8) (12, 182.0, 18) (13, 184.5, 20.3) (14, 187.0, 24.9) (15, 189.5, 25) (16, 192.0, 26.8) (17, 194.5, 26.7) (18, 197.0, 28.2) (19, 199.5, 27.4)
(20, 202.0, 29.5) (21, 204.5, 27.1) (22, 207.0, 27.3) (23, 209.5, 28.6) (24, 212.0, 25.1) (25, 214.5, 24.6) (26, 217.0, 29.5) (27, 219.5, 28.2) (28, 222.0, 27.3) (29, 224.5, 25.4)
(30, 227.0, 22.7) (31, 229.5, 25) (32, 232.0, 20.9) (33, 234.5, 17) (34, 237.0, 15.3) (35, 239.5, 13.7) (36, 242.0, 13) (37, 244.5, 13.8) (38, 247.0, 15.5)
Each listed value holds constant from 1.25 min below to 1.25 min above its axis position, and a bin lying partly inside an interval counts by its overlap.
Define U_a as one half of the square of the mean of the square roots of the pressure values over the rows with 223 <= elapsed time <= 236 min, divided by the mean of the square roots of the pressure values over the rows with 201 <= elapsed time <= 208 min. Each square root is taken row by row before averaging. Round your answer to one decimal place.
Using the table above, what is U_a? 2.1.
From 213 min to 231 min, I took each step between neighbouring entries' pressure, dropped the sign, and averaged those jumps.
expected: 2.33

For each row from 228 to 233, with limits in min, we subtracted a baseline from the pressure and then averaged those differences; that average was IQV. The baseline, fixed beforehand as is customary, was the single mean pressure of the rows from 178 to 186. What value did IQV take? 5.2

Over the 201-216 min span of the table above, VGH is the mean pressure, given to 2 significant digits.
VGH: 27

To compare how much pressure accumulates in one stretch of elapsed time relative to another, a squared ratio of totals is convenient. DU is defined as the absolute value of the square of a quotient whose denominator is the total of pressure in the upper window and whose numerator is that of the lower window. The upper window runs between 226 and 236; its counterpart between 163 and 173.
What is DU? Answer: 1.05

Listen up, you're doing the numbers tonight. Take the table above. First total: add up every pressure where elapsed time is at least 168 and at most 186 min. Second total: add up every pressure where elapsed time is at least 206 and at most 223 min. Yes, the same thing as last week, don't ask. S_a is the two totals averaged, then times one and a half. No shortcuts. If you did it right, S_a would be 236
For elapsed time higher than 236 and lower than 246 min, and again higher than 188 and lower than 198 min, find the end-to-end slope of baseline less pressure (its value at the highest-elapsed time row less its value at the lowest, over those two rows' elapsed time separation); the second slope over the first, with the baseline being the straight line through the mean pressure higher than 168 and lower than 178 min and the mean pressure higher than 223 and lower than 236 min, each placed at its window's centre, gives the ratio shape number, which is -1.3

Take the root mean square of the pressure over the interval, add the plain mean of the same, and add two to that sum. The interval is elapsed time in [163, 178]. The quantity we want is 42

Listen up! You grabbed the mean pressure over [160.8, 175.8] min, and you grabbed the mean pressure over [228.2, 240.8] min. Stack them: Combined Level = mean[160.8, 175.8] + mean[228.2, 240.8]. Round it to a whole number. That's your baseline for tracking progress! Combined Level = 40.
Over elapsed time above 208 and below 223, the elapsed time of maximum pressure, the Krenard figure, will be 217.0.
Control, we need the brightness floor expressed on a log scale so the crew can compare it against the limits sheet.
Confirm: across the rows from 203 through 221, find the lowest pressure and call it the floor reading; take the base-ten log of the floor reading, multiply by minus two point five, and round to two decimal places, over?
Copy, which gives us -3.48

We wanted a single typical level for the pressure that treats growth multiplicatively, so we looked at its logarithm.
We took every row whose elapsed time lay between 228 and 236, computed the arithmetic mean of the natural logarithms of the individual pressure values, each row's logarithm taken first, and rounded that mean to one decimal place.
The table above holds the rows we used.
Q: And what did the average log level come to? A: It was 3.0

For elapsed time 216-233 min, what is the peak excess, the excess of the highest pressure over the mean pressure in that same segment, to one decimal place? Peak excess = 3.9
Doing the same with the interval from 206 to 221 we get 2.3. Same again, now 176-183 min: 1.9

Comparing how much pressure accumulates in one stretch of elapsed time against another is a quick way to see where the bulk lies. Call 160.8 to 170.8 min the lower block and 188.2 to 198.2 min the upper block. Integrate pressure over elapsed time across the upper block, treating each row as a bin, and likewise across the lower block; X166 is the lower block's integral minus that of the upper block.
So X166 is -35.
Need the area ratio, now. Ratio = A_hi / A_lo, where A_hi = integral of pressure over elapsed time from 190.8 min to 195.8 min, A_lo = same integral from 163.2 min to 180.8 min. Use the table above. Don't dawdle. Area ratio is 0.4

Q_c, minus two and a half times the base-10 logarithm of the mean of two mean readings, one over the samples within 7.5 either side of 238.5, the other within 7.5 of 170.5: -3.12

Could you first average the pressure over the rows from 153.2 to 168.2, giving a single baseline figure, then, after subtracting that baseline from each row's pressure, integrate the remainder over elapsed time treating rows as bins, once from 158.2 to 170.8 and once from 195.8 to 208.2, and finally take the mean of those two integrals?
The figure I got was 23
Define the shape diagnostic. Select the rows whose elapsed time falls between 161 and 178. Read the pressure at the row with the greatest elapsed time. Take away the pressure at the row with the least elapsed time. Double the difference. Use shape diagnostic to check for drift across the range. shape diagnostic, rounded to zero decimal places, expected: -17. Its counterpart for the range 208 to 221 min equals -1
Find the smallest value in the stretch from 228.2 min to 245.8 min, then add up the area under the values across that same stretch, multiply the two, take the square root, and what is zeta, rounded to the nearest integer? 62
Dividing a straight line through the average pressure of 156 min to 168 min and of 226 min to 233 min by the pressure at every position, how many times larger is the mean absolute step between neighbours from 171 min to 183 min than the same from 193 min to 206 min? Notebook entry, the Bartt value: 3.2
